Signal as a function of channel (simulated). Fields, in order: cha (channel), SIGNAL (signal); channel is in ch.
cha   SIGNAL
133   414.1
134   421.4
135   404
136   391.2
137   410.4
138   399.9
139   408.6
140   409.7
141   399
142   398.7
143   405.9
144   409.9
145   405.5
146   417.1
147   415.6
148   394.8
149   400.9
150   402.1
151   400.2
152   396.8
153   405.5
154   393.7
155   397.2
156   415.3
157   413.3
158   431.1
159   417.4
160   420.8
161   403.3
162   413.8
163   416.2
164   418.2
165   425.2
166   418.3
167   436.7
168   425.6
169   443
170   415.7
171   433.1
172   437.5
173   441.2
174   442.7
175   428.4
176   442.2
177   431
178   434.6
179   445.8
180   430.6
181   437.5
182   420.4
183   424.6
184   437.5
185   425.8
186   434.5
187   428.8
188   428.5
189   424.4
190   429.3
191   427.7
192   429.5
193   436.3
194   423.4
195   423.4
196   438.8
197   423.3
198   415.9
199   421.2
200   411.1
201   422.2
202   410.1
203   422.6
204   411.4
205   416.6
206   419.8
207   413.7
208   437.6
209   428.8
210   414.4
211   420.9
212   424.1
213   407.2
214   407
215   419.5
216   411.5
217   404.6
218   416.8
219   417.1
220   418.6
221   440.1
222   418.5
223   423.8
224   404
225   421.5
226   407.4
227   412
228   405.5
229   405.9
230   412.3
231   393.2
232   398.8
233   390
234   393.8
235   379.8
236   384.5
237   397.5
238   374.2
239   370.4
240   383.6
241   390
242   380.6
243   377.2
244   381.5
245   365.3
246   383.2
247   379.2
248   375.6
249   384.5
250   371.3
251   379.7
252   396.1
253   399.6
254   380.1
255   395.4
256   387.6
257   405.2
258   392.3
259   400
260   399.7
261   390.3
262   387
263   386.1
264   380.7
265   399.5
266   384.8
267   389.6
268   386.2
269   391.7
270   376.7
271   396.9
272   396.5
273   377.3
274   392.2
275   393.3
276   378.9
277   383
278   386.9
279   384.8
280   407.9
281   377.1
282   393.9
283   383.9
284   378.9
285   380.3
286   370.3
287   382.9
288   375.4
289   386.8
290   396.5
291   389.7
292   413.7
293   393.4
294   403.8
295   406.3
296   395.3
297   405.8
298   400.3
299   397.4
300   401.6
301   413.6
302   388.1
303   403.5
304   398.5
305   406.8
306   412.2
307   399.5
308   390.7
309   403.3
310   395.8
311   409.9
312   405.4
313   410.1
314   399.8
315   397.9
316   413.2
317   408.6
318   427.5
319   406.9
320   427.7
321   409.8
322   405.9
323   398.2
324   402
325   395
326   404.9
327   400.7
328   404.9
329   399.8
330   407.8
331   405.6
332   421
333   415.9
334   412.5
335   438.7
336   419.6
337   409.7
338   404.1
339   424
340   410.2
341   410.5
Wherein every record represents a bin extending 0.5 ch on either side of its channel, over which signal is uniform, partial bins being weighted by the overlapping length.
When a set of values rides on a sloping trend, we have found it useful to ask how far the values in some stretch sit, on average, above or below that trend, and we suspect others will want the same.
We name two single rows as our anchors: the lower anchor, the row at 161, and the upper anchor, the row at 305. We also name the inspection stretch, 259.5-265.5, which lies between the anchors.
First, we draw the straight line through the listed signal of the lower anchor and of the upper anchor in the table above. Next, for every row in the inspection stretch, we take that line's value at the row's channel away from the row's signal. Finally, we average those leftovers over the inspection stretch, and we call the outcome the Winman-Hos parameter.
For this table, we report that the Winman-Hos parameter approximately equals -15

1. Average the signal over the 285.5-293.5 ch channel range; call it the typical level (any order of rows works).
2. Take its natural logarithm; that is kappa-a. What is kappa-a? 5.96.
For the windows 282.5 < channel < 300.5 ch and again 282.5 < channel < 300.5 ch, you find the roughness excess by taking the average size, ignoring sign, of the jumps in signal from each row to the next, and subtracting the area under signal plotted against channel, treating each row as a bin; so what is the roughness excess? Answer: -7053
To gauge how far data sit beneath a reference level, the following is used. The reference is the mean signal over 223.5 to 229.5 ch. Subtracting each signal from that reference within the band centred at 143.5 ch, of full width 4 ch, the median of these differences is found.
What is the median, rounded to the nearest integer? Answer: 4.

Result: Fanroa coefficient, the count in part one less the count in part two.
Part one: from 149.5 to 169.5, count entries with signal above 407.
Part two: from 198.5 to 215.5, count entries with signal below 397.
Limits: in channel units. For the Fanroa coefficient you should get 13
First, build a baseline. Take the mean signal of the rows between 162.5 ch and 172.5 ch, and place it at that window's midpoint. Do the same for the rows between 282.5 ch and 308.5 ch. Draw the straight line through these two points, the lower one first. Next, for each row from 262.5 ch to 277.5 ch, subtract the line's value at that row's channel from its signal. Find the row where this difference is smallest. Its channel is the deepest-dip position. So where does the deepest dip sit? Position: 270 ch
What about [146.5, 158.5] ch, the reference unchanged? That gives 148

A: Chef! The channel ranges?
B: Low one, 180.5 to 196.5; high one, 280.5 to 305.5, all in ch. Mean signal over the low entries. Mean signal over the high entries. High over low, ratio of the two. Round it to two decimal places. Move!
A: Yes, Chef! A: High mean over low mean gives 0.92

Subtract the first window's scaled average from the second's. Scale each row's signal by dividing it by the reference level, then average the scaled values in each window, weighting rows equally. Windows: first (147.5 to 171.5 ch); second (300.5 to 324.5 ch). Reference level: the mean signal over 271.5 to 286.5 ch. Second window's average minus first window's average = -0.022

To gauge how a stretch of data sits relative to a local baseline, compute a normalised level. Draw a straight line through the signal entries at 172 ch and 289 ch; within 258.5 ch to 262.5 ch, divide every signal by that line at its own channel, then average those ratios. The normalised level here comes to 0.988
